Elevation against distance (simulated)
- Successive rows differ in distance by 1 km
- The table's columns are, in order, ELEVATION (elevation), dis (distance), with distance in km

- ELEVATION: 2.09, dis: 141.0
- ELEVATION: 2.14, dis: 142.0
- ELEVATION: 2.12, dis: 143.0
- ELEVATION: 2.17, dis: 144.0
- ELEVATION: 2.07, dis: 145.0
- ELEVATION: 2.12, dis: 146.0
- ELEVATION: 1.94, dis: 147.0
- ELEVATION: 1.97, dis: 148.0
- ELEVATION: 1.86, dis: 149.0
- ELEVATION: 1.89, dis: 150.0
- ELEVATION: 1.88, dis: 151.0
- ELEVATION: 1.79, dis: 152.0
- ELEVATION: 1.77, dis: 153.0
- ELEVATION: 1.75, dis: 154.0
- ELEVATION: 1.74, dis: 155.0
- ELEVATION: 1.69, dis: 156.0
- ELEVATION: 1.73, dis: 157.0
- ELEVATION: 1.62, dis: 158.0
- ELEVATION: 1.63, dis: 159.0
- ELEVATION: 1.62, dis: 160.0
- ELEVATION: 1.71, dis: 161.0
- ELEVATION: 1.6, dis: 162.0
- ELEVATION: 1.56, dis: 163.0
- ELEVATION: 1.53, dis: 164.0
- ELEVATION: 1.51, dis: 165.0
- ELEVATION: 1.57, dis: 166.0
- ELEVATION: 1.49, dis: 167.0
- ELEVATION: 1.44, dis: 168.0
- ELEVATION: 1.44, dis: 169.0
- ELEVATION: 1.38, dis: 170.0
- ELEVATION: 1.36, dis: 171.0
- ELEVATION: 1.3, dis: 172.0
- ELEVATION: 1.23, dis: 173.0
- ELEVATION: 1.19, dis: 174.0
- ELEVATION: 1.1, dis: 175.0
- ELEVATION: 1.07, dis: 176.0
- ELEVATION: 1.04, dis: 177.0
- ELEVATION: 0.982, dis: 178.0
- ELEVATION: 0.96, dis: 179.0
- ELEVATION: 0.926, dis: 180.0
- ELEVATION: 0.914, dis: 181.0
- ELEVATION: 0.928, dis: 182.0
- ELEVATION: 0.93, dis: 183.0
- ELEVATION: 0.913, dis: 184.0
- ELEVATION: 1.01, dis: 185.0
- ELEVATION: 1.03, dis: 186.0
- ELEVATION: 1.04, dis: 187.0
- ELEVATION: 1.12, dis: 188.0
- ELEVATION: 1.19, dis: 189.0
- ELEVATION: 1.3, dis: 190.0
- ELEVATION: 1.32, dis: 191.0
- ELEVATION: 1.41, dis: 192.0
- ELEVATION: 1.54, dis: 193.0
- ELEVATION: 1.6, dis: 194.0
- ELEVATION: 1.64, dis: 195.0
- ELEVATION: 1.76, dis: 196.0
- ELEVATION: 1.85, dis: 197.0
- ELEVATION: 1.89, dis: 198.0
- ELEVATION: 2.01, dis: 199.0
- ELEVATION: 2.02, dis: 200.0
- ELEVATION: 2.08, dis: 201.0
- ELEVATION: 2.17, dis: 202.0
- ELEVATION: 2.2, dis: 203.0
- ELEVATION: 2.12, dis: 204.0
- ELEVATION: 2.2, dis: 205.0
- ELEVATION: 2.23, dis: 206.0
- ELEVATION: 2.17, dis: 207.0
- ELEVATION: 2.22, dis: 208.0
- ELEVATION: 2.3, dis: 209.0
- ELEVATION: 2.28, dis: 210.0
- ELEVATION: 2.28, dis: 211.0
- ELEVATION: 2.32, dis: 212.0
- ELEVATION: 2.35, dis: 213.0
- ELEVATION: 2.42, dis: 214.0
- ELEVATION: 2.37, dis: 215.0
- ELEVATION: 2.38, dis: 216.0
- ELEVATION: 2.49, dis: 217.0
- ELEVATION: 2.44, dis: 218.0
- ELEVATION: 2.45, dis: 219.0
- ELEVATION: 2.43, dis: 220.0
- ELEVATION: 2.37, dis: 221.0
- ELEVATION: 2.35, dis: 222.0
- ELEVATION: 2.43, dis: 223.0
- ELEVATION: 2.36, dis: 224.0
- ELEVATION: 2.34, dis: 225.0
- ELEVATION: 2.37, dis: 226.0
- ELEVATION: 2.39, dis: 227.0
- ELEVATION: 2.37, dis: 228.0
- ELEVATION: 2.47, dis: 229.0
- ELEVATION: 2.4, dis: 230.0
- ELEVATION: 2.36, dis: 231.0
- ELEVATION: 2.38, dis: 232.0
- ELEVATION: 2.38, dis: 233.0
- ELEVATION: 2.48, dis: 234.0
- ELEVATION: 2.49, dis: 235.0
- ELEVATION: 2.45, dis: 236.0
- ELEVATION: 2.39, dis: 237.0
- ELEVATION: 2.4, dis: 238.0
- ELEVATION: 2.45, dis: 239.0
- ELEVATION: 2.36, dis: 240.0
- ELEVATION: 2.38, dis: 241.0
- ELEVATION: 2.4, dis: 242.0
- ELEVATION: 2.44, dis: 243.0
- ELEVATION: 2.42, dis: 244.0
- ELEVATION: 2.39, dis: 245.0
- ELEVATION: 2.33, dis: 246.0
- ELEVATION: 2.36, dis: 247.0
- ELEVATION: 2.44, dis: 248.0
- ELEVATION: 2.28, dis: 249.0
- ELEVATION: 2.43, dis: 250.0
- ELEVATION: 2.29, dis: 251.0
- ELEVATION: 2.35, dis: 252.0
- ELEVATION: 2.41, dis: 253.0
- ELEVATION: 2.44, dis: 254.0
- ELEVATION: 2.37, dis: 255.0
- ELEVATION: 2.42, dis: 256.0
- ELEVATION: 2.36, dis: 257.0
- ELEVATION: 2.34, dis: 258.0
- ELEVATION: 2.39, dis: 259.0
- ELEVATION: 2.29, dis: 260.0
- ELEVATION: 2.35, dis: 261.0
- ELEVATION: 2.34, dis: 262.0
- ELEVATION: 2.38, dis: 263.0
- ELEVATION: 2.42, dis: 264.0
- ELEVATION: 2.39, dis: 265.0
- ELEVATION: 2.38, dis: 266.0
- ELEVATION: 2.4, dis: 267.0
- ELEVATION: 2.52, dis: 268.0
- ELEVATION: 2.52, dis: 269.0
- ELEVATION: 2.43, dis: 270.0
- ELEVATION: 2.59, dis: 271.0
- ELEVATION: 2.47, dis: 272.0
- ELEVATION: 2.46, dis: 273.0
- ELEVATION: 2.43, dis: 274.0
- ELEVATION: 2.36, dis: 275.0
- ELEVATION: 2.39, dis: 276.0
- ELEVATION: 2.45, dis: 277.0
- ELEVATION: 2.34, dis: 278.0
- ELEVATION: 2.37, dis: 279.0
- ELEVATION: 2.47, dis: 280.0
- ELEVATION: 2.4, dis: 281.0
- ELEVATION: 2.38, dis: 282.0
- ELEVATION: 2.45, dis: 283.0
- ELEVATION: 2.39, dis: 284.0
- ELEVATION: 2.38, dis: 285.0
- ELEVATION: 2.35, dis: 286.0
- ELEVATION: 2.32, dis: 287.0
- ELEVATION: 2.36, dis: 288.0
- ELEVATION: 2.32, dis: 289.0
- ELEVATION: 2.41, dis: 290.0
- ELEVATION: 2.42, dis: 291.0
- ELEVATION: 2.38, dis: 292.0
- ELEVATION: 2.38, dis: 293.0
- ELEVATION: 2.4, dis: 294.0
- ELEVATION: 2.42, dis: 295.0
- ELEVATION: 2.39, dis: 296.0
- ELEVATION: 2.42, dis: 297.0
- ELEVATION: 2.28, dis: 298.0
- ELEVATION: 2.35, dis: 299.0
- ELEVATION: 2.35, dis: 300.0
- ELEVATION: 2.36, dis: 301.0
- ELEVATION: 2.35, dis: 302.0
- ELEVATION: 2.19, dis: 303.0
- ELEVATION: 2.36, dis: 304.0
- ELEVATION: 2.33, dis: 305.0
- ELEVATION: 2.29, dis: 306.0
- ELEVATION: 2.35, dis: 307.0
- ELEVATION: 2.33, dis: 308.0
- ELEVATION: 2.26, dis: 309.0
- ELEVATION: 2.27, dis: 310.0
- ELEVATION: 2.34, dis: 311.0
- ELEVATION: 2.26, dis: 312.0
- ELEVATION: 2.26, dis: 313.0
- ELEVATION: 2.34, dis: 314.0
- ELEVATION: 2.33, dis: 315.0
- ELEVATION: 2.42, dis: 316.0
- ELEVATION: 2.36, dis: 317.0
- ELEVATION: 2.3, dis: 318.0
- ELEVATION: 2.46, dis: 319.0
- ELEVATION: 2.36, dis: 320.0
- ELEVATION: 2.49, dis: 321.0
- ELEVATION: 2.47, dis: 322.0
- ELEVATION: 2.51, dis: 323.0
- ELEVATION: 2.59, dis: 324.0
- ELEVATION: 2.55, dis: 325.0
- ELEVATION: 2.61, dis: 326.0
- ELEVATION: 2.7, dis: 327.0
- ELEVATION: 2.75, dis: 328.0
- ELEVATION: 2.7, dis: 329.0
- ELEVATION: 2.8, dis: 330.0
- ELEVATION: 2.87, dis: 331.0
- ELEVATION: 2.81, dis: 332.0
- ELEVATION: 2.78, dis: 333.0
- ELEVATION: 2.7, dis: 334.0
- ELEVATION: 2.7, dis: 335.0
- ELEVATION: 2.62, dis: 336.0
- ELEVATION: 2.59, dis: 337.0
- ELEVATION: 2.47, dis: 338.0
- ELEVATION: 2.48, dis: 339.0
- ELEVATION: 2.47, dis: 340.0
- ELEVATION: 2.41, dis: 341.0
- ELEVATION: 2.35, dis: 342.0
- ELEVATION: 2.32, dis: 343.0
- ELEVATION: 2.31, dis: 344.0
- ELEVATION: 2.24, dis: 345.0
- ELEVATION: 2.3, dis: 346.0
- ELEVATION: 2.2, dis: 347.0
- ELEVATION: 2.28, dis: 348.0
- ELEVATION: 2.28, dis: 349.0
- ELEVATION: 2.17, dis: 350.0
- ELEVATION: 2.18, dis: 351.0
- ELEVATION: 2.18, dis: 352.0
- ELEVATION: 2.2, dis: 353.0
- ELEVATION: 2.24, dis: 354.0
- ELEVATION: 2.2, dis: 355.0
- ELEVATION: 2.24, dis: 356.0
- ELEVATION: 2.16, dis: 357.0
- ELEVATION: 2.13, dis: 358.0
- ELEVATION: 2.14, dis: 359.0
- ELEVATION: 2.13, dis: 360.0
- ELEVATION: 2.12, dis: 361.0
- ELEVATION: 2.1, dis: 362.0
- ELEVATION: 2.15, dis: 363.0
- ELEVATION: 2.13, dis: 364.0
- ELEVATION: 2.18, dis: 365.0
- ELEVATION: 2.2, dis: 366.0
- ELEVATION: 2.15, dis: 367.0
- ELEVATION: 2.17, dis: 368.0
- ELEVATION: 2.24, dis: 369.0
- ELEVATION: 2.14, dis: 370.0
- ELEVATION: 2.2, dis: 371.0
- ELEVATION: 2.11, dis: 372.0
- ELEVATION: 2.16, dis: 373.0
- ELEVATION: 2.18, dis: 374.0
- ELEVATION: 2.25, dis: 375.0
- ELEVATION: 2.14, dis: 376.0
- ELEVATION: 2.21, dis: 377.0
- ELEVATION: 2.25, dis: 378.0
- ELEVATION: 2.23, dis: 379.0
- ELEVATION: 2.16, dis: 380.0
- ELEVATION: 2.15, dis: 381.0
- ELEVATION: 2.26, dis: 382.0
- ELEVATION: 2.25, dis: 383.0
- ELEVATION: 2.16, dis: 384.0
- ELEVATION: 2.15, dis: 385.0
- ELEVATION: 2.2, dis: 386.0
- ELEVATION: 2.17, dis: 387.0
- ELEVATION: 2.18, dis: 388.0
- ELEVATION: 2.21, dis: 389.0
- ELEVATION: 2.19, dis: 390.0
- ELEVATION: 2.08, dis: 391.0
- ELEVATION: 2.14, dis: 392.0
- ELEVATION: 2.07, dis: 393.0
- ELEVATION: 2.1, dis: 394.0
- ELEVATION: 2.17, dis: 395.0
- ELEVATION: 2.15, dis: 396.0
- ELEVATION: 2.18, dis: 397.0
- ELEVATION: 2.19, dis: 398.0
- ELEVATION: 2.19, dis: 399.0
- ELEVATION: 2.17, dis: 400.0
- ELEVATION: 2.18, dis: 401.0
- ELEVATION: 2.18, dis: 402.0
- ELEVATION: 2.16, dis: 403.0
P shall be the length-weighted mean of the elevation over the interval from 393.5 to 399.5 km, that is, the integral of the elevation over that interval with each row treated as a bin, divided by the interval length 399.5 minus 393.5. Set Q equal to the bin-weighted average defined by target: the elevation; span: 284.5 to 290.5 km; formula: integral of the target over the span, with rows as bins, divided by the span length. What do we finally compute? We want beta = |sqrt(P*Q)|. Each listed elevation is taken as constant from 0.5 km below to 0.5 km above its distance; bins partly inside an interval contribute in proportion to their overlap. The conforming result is 2.26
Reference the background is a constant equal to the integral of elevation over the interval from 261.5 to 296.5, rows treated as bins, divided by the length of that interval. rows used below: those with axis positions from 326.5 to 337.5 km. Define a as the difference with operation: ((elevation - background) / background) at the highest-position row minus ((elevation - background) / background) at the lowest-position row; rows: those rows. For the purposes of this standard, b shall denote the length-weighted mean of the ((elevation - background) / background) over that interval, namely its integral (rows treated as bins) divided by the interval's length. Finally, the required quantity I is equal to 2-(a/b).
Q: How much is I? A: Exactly 2.3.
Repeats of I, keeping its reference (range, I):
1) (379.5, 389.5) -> 2.2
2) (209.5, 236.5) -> 13.5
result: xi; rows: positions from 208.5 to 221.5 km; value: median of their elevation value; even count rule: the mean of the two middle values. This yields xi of 2.4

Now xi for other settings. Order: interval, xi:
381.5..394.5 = 2.2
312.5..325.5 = 2.4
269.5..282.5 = 2.4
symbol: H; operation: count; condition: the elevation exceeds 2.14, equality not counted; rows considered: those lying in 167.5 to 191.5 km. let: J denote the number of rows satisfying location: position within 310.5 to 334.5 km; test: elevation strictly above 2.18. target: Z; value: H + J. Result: 24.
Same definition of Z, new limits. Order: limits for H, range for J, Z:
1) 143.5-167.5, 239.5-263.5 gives 25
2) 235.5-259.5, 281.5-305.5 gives 48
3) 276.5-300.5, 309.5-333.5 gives 48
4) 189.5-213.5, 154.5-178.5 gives 11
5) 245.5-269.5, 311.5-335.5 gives 48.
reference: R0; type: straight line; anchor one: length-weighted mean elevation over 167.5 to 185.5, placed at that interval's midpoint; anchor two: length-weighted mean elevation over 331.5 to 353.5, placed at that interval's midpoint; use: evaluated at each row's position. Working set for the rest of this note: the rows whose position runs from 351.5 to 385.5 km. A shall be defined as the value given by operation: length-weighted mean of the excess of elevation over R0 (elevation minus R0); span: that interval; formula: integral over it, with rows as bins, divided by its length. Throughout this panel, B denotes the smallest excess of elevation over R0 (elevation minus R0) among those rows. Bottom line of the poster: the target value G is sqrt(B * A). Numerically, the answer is 0.51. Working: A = -0.4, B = -0.6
